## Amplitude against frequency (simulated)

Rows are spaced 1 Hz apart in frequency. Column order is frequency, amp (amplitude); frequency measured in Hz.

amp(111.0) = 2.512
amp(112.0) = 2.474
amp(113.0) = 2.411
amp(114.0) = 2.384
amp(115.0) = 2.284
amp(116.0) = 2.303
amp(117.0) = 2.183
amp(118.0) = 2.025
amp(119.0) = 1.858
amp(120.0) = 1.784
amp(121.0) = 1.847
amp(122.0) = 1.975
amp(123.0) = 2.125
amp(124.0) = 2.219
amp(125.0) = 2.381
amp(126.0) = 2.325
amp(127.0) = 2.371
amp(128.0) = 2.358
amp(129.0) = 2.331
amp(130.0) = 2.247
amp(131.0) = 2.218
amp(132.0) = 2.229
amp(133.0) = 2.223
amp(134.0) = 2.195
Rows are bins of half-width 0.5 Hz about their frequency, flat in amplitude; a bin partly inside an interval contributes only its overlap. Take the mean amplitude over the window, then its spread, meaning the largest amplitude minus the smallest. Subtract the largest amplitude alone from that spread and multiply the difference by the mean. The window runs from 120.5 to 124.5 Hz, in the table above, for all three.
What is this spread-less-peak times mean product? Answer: -3.8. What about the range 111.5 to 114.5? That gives -5.8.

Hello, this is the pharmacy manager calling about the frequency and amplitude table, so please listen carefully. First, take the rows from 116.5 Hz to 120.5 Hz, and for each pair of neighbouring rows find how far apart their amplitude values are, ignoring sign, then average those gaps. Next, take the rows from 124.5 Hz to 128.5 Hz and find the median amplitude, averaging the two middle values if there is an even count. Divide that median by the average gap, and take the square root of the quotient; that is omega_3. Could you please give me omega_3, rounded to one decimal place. 4.2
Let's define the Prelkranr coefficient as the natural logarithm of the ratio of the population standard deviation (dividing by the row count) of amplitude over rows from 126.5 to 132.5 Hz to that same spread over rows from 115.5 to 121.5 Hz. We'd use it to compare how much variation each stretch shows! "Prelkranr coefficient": -1.1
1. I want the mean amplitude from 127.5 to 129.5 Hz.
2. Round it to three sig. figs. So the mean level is 2.34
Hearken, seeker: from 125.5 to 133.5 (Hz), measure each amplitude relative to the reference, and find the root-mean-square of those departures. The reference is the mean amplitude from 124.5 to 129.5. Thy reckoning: 0.1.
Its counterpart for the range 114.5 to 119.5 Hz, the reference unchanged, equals 0.3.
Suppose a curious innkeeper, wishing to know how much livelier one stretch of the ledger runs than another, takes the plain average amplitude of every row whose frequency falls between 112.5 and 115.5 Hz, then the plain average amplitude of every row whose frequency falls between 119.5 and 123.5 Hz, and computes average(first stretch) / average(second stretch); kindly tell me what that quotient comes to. 1.22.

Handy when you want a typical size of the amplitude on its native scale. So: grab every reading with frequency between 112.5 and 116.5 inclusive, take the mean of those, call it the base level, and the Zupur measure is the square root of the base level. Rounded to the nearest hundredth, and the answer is 1.53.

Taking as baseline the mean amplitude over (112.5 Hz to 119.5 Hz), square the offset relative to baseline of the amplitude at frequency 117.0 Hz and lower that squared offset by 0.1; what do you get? -0.10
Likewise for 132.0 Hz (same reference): -0.10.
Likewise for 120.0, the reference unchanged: 0.08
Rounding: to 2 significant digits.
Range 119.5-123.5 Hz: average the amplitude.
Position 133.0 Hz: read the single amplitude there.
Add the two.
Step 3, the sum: 4.2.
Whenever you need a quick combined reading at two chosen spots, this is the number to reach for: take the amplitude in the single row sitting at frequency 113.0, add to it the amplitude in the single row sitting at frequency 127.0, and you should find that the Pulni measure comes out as 4.78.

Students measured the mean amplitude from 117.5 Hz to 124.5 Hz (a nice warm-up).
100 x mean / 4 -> 49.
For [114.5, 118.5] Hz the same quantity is 55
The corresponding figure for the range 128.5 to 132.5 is 56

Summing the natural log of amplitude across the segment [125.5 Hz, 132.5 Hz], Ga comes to 6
